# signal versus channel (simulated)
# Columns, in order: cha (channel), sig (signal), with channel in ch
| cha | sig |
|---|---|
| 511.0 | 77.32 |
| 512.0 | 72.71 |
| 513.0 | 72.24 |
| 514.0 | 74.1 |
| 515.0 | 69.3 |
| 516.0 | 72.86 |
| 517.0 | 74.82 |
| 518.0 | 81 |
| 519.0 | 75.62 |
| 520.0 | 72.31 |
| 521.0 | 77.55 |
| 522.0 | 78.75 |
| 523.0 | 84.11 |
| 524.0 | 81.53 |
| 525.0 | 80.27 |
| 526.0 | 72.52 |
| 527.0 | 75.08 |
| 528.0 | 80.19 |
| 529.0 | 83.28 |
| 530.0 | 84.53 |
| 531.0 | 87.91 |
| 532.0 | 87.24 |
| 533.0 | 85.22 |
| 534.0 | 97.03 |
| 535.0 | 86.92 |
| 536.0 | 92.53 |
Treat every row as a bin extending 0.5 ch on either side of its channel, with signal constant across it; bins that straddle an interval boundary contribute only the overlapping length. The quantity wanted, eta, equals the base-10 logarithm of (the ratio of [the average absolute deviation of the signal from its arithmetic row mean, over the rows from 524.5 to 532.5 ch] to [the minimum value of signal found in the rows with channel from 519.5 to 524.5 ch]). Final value -1.22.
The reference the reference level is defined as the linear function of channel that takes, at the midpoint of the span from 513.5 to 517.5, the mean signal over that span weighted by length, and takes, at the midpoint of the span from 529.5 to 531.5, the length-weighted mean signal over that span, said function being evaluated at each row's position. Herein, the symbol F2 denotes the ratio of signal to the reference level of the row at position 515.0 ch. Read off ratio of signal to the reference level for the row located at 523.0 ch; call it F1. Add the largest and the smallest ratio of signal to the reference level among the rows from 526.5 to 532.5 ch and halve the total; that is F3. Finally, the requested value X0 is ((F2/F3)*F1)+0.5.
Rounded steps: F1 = 1.06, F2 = 0.96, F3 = 0.96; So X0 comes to 1.56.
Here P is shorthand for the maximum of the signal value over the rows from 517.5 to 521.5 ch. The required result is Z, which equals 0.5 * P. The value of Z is 40.5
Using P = 81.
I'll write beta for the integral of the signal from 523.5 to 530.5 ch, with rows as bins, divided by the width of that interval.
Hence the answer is 79.6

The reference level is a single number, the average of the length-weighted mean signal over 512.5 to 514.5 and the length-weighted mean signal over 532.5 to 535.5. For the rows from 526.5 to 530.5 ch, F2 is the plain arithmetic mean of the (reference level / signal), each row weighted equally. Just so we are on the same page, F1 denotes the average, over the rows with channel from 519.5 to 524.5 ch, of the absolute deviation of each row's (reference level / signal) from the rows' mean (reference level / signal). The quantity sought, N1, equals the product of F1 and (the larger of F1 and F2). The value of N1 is 0.043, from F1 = 0.042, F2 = 1.01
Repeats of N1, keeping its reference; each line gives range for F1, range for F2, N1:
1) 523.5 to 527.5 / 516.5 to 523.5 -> 0.051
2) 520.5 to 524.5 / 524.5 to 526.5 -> 0.031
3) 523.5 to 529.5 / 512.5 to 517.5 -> 0.051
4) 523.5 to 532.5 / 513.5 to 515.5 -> 0.056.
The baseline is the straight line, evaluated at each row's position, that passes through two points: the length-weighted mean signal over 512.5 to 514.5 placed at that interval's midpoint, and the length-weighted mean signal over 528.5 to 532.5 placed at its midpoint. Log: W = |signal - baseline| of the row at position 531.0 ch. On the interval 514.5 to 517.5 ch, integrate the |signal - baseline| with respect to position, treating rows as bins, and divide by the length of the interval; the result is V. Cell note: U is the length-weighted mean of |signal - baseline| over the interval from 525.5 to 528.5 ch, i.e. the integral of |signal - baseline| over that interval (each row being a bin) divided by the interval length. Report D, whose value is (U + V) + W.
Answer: 12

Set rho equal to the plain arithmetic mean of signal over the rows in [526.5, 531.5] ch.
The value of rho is 82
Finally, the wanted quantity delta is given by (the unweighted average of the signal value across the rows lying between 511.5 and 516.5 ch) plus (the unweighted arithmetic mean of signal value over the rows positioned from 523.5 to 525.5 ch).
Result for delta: 153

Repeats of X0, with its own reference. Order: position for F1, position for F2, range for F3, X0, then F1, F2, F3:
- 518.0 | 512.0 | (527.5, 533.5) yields 1.65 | 1.08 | 1.04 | 0.98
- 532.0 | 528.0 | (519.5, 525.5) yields 1.45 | 1.00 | 0.95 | 1.00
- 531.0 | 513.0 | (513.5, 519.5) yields 1.52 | 1.01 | 1.02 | 1.02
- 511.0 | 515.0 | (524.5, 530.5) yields 1.65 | 1.12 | 0.96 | 0.93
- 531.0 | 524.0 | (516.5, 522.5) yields 1.52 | 1.01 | 1.01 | 1.01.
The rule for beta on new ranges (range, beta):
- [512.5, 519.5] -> 74.3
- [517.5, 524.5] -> 78.7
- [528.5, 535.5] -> 87.4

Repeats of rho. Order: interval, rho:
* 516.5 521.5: 76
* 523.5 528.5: 78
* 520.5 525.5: 80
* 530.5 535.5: 89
